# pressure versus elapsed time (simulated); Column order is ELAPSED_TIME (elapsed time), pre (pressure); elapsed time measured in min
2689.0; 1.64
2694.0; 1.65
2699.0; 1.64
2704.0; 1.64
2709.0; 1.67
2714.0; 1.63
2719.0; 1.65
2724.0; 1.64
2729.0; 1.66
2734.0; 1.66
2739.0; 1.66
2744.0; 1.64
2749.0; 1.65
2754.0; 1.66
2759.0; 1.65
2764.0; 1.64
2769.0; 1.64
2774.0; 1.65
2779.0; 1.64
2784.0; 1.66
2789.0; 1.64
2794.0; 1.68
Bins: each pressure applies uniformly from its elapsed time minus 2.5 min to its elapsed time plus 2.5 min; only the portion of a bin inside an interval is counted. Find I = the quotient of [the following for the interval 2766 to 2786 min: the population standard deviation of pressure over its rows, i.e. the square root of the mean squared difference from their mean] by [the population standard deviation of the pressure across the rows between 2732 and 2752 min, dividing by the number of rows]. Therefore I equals 1.0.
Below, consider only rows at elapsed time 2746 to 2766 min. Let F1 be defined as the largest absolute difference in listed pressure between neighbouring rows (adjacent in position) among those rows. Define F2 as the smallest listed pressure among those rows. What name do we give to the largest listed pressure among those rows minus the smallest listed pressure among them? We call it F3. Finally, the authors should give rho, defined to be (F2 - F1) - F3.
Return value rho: 1.61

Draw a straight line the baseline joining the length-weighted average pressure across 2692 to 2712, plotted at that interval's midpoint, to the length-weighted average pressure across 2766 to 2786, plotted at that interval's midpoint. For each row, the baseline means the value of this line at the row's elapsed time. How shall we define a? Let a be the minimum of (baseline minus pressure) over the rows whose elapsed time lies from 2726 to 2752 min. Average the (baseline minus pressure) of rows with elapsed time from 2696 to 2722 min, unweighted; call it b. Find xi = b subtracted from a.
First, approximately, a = -0.012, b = 0.003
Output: -0.015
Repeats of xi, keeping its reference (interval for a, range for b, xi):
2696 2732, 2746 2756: -0.014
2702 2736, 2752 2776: -0.020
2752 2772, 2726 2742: -0.001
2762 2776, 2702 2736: -0.002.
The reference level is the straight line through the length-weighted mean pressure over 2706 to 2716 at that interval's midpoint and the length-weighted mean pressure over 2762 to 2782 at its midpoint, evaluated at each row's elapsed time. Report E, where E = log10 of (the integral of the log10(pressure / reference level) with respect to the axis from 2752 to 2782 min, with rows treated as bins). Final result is -1.62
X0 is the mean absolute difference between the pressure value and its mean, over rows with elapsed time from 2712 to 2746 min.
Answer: 0.010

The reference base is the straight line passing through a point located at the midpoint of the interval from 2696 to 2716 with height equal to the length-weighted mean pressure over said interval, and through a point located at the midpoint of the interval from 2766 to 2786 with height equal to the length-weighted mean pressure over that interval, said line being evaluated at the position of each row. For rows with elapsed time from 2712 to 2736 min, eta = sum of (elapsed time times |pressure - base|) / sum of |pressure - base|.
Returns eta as 2724.6 min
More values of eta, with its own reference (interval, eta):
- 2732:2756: 2742.9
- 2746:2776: 2760.2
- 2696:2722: 2709.7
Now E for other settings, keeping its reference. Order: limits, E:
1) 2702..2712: -2.04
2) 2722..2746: -1.52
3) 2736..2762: -1.38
